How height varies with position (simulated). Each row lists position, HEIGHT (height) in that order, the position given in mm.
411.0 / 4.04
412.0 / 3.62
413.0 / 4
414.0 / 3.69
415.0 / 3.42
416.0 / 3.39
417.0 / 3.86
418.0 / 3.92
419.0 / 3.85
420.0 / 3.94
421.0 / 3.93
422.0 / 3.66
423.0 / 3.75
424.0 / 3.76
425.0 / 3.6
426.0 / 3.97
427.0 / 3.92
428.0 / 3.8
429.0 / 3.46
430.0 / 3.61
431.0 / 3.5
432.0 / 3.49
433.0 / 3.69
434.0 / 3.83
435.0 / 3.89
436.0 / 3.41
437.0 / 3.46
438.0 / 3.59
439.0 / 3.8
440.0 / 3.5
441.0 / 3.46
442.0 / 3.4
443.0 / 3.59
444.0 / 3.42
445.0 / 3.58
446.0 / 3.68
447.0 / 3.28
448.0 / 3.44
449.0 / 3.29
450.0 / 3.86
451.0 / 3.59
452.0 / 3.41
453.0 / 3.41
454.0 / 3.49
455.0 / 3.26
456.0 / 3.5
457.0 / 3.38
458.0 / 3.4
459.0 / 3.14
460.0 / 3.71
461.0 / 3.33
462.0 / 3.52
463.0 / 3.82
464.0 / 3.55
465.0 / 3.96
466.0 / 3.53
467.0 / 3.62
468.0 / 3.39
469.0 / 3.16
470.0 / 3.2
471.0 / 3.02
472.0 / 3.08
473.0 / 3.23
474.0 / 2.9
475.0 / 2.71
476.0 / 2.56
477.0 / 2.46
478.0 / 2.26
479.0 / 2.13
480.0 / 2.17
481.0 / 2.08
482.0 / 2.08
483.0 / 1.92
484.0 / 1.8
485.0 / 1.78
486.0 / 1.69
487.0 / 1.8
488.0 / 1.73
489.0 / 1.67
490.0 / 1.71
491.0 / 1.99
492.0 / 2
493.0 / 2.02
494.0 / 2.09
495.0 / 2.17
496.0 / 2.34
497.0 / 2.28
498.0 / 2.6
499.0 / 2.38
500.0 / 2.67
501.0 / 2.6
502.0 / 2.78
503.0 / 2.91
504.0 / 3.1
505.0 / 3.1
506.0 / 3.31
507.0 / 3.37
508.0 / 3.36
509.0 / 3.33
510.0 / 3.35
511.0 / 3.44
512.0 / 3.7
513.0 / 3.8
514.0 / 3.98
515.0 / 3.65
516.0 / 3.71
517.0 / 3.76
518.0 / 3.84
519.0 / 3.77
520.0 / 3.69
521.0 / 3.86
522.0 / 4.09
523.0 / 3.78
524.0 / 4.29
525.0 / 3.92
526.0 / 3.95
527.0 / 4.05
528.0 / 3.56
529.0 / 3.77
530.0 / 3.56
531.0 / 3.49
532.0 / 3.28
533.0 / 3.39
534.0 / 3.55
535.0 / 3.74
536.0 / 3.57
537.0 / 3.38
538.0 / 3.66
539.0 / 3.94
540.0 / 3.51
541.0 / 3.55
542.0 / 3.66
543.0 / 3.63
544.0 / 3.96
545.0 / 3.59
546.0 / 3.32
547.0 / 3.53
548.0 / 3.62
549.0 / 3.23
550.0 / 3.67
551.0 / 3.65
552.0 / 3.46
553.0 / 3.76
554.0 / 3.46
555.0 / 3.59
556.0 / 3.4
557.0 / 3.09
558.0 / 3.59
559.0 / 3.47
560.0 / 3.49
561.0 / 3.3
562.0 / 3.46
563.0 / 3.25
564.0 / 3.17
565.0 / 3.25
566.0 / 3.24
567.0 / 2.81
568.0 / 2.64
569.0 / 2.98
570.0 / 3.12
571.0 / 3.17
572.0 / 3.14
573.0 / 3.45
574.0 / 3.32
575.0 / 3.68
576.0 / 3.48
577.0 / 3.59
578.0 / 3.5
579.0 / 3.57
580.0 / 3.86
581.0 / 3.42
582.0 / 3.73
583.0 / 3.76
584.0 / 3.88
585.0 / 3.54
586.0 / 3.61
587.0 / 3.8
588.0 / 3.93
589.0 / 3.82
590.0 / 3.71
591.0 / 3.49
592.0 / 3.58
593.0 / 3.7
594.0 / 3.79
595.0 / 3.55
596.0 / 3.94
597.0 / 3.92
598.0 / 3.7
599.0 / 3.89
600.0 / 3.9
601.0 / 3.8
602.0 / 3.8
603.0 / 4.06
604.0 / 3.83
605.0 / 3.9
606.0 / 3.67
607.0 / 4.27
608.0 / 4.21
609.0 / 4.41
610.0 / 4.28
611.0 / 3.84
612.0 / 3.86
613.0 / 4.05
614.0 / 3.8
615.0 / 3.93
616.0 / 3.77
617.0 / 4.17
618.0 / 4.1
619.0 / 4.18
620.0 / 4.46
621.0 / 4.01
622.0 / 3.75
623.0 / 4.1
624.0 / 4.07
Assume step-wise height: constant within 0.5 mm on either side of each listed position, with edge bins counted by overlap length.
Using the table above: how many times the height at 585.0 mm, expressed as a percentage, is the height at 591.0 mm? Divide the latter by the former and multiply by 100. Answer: 99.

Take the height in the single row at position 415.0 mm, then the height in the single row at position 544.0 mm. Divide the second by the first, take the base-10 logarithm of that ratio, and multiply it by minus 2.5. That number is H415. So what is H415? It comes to -0.16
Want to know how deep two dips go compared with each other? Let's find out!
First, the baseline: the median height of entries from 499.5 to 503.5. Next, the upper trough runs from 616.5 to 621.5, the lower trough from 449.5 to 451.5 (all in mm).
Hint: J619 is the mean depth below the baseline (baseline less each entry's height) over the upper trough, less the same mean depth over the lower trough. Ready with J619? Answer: -0.46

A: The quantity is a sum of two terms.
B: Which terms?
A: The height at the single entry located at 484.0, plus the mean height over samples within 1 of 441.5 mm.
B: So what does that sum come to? 5.23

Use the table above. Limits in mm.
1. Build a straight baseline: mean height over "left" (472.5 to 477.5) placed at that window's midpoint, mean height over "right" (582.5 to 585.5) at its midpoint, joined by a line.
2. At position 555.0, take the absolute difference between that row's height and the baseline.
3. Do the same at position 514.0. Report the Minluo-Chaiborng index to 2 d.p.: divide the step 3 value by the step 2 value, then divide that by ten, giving 0.74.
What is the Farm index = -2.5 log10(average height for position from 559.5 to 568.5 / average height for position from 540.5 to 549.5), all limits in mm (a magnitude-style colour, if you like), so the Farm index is 0.12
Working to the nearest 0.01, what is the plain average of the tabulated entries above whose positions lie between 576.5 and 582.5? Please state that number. 3.61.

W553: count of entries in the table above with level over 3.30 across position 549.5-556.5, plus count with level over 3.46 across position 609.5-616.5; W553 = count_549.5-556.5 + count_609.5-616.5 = 14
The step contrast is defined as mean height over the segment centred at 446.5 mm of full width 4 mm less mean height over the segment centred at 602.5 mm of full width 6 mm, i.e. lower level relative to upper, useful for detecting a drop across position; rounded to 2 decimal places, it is -0.39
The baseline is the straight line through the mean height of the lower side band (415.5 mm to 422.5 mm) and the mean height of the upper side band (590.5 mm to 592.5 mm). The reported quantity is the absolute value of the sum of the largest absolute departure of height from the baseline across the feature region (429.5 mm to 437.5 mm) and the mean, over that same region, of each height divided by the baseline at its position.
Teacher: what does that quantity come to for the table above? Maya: 1.31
